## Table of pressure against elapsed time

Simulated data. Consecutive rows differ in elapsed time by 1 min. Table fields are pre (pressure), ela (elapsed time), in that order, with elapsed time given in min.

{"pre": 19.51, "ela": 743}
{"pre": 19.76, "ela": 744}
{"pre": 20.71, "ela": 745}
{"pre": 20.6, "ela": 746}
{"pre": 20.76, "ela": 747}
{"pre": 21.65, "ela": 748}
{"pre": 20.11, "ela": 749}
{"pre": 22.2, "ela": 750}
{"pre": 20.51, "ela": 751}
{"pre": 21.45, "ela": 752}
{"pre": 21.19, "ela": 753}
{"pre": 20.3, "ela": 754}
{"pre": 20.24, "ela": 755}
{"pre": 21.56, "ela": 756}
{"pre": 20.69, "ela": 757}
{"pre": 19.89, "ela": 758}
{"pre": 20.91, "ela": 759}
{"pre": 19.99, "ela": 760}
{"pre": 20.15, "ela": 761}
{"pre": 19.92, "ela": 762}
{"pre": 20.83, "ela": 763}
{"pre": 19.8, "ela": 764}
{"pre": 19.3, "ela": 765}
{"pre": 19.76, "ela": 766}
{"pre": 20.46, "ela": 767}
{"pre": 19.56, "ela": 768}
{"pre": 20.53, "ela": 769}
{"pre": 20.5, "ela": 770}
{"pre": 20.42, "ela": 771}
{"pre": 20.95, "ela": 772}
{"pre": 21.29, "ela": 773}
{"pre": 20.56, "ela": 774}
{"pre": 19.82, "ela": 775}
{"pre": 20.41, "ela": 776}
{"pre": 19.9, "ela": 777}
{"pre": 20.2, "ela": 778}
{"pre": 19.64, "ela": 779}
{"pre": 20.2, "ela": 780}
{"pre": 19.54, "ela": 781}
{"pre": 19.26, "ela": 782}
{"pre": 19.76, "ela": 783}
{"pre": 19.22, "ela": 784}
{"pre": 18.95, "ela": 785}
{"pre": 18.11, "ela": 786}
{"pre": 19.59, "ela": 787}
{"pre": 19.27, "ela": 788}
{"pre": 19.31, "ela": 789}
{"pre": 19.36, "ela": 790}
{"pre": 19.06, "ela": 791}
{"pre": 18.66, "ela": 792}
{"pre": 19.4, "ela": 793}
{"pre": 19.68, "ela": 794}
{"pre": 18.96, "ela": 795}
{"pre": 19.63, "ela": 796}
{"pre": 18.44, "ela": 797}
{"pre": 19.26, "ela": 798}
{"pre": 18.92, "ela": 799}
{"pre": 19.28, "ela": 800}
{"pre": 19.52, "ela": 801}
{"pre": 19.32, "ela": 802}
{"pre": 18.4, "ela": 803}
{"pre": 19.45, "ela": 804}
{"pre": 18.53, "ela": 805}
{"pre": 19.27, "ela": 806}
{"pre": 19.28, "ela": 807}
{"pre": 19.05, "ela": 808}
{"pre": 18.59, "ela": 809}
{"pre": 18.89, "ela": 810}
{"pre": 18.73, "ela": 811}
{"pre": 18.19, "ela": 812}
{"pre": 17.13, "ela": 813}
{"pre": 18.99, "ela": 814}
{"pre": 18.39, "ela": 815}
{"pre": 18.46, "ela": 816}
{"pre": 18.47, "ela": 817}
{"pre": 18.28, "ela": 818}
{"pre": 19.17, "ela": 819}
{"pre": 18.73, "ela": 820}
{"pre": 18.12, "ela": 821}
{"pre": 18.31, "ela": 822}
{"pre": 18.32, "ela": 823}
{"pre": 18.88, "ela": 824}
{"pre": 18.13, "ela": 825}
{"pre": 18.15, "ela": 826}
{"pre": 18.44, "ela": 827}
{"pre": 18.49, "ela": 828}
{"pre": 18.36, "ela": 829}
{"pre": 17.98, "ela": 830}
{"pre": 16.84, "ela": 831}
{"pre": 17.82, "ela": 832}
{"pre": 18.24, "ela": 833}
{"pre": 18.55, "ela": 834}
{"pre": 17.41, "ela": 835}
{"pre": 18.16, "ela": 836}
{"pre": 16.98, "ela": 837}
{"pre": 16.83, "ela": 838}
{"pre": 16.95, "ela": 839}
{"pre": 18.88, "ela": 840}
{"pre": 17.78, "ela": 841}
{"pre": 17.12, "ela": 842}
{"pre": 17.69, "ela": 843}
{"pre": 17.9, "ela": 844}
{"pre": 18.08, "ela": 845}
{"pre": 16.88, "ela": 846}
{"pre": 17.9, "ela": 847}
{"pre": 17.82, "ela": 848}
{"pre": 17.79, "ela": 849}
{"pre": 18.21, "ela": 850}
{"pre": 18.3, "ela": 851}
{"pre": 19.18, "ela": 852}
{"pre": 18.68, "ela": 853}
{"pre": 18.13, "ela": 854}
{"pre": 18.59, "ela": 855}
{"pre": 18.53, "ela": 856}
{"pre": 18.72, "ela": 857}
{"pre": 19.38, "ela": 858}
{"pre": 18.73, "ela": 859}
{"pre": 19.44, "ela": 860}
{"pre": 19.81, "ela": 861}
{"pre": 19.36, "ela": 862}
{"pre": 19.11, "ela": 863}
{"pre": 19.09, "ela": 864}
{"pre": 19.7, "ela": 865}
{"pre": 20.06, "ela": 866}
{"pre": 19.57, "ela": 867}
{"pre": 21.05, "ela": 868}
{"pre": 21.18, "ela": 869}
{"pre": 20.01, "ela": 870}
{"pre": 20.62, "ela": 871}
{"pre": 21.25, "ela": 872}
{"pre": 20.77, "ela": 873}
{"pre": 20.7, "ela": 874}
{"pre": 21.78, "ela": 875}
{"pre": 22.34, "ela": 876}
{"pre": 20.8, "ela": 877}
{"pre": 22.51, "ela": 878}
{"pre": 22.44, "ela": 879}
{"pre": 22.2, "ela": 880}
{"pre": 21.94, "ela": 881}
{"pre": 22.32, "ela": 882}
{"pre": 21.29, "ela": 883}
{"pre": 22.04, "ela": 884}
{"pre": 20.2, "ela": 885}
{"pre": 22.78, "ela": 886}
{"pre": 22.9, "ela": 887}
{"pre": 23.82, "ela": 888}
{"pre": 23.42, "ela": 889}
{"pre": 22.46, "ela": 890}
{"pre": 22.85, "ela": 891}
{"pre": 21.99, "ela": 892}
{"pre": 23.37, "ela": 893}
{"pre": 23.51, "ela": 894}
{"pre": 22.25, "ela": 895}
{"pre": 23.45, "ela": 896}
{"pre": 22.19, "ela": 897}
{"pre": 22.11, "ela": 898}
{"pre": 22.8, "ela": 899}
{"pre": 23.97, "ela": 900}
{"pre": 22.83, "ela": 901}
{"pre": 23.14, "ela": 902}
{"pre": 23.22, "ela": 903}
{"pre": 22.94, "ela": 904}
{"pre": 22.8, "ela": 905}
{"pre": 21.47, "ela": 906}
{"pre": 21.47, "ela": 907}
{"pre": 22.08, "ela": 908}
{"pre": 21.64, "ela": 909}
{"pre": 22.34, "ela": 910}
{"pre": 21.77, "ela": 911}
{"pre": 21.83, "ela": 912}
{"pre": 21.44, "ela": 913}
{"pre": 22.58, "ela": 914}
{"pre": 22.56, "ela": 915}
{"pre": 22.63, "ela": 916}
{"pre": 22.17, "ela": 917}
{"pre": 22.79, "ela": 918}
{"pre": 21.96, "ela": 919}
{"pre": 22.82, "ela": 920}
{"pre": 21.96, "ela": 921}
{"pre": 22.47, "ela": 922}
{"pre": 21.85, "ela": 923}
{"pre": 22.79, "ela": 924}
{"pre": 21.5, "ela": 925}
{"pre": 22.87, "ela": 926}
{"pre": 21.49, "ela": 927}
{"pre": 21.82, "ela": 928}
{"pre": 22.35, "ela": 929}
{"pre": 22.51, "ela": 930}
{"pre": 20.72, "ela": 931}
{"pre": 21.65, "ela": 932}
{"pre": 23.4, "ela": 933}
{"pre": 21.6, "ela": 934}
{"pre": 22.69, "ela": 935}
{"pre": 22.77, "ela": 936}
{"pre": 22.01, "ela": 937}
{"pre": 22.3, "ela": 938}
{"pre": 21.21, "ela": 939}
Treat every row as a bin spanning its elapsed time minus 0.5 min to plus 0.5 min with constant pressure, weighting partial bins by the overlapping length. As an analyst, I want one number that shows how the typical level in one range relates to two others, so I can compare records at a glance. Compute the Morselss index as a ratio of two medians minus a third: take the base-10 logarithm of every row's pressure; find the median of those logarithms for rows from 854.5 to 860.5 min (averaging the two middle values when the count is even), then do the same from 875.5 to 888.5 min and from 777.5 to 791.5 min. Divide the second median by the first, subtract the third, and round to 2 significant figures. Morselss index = -0.23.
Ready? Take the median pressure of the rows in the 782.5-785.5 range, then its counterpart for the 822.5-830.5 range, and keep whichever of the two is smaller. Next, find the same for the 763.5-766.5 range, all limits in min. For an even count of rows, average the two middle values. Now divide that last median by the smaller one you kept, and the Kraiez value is 1.08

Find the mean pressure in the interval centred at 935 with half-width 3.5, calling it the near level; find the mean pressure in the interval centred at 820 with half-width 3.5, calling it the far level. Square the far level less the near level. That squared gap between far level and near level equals 15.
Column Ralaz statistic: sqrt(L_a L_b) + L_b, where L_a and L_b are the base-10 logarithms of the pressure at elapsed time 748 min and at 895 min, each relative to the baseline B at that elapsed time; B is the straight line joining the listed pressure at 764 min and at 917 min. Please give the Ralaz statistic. 0.027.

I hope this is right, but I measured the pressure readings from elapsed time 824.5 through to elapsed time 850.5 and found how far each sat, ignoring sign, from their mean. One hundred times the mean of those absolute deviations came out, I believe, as 46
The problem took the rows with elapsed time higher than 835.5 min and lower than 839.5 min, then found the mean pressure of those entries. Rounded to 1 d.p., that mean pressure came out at 17.2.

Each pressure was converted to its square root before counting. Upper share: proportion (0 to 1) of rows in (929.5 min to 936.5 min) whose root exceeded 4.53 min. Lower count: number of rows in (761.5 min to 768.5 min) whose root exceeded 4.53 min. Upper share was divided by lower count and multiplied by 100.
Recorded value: 100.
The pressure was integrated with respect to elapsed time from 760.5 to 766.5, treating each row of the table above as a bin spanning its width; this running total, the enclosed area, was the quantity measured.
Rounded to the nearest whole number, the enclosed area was 120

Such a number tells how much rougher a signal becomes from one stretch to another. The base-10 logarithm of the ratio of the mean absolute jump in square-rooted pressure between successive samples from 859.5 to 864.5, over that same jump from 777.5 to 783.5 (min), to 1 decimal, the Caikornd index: -0.3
